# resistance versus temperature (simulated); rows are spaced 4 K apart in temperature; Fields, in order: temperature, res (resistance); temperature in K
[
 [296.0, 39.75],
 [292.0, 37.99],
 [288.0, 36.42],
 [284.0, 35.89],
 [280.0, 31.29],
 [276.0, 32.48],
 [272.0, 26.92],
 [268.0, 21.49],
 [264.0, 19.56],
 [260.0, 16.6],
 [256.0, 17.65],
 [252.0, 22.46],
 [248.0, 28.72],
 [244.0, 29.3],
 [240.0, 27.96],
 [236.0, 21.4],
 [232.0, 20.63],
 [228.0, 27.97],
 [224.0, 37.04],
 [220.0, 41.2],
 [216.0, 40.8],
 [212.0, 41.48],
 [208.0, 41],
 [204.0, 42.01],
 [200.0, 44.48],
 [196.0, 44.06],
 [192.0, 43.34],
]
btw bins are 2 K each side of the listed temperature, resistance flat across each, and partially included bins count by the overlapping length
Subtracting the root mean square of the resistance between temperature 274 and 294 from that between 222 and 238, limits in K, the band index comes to -7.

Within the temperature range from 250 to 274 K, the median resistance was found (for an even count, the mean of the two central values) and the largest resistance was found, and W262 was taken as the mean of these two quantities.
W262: 23.7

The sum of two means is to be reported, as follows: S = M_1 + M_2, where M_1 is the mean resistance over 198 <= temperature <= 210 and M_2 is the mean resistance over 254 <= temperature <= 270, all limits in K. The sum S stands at 61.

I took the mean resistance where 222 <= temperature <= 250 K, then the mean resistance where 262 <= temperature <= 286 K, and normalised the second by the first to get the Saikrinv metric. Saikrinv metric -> 1.01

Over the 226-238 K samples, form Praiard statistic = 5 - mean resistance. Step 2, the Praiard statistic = -18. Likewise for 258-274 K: -16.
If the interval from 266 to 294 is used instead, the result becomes -27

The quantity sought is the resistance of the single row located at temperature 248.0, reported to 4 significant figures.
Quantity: 28.72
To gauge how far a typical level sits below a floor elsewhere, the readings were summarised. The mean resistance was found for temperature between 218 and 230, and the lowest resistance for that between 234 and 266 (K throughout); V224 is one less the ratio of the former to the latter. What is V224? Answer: -1.1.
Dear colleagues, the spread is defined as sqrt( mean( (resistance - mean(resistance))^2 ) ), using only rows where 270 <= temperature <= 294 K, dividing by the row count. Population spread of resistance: 3.7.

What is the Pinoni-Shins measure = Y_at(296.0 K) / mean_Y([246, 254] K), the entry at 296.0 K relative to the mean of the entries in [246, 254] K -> 1.6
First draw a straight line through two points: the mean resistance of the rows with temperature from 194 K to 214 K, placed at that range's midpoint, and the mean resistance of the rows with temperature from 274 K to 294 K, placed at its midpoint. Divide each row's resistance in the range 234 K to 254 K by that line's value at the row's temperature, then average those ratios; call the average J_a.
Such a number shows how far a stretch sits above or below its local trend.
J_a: 0.67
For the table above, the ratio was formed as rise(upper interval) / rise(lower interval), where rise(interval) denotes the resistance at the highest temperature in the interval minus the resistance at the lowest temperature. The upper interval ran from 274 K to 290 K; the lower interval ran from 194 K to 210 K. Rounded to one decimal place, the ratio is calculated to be -1.3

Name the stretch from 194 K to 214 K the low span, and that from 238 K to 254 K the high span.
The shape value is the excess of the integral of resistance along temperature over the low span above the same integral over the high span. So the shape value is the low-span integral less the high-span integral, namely 418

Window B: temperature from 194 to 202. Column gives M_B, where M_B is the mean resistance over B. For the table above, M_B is 44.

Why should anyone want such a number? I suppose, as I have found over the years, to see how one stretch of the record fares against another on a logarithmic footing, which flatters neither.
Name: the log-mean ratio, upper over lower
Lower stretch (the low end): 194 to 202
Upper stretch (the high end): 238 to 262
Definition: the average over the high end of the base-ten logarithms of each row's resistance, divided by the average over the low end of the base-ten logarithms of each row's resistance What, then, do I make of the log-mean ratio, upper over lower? 0.83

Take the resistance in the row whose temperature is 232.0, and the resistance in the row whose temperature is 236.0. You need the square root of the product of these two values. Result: 21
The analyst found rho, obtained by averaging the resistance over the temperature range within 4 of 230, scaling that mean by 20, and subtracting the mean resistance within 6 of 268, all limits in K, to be 463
